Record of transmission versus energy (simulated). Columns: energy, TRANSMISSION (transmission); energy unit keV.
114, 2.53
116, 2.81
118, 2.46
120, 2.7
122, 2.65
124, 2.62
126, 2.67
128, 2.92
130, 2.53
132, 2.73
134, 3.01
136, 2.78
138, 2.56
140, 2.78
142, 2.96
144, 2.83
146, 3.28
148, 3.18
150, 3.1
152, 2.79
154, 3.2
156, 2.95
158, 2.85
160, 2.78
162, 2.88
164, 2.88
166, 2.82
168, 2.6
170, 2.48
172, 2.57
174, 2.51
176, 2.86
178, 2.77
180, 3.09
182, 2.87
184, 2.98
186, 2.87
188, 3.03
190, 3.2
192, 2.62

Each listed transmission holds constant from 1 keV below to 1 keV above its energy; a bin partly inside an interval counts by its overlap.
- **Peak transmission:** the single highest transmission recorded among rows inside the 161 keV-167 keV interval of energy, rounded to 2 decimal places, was 2.88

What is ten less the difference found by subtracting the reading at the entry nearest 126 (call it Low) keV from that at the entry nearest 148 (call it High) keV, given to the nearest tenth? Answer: 9.5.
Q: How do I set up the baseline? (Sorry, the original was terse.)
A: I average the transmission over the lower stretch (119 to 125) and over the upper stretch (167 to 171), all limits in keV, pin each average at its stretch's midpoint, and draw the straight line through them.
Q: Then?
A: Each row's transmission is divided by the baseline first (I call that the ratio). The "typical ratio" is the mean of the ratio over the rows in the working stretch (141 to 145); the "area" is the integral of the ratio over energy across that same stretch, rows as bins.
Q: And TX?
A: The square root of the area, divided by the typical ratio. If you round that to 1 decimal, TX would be 1.9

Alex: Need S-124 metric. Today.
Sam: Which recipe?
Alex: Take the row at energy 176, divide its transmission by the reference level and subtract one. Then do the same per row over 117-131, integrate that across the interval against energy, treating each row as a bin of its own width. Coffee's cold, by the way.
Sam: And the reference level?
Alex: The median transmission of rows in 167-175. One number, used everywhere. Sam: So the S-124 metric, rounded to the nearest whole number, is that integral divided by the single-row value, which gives 5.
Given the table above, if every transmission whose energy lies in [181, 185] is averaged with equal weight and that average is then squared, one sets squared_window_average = 8.56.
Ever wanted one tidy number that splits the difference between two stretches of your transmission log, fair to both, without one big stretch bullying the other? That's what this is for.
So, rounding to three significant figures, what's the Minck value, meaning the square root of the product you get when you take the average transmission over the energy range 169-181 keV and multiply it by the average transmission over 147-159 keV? 2.86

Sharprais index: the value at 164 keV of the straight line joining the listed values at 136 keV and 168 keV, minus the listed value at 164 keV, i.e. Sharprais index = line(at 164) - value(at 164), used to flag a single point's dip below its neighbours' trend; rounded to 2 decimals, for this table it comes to -0.26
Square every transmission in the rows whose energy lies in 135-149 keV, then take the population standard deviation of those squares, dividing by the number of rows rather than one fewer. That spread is 1.4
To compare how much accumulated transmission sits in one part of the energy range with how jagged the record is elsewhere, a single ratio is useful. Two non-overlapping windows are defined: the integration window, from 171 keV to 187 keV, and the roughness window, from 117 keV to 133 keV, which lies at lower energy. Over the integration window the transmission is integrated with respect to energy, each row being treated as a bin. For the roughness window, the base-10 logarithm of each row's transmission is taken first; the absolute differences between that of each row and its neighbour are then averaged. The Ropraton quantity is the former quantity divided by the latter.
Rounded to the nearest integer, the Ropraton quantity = 1610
